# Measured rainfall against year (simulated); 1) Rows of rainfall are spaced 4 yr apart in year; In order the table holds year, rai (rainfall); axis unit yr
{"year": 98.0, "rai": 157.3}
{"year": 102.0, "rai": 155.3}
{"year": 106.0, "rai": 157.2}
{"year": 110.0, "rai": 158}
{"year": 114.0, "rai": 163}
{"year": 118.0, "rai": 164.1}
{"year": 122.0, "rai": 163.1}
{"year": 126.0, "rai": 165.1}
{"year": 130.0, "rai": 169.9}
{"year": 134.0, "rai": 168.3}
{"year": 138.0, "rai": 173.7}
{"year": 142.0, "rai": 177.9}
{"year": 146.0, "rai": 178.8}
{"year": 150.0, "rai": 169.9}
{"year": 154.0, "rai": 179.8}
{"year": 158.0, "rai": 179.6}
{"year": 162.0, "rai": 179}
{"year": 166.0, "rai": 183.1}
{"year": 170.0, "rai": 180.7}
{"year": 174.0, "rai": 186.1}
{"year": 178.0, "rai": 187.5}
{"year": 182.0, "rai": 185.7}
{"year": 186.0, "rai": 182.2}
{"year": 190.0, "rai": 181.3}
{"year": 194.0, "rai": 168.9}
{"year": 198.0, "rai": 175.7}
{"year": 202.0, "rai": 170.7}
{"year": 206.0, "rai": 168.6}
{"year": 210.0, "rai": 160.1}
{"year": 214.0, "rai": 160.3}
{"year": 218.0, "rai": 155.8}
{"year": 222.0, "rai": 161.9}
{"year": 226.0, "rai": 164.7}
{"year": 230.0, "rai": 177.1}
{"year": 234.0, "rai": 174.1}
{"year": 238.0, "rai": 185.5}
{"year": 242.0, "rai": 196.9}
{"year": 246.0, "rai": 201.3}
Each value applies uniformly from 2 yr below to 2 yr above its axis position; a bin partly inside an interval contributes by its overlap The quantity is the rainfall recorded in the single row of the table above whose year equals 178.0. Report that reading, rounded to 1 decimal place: 187.5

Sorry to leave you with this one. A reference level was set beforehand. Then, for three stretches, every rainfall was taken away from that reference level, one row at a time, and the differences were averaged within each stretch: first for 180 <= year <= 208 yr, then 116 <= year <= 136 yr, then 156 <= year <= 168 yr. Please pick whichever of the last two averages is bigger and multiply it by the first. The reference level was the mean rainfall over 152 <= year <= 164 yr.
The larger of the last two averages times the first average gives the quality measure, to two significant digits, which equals 44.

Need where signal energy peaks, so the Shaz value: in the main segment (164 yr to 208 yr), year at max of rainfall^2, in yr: 178.0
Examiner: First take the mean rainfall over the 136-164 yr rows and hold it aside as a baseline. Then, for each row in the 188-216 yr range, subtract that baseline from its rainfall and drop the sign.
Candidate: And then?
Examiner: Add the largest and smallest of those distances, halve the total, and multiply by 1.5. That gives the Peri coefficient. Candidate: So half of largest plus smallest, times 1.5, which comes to 14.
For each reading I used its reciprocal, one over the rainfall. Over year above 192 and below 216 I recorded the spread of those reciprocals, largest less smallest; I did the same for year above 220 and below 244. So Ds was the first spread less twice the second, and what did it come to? -0.0016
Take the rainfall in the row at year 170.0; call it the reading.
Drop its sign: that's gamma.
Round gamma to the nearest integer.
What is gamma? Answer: 181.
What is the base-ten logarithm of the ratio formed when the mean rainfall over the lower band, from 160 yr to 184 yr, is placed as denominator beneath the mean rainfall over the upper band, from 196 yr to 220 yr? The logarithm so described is -0.046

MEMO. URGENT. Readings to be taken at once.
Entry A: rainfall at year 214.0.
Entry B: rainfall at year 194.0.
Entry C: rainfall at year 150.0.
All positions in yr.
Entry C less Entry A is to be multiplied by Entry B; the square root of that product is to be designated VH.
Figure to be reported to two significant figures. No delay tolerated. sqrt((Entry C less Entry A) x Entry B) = 40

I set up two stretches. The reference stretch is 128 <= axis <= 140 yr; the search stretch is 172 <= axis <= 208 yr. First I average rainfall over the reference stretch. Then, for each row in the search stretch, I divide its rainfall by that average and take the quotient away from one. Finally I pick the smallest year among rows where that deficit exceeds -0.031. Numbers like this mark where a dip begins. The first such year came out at 194.0 yr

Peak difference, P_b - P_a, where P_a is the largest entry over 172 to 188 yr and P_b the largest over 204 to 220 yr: -19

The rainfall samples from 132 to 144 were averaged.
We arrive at 173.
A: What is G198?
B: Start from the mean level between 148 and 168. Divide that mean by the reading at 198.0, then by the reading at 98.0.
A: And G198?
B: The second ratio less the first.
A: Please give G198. 0.12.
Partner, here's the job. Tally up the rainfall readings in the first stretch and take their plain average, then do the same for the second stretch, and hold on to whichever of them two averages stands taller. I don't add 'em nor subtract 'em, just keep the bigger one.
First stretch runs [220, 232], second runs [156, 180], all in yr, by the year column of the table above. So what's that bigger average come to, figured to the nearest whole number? 183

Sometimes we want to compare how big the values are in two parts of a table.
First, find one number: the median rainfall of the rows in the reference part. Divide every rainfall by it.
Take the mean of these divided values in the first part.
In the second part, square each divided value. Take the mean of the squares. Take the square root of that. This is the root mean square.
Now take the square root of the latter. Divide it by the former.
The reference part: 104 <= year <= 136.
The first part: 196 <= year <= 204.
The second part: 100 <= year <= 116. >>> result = 0.93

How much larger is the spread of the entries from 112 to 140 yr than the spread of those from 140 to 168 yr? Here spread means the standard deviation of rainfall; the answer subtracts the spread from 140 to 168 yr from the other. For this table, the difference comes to 0.0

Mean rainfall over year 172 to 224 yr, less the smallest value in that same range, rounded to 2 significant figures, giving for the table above 17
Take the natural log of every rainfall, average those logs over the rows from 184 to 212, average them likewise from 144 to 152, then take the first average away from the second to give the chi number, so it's 0.011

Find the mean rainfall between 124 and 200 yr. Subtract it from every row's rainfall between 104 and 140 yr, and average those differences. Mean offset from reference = -13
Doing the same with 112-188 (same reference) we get -2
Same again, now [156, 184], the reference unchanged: 6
